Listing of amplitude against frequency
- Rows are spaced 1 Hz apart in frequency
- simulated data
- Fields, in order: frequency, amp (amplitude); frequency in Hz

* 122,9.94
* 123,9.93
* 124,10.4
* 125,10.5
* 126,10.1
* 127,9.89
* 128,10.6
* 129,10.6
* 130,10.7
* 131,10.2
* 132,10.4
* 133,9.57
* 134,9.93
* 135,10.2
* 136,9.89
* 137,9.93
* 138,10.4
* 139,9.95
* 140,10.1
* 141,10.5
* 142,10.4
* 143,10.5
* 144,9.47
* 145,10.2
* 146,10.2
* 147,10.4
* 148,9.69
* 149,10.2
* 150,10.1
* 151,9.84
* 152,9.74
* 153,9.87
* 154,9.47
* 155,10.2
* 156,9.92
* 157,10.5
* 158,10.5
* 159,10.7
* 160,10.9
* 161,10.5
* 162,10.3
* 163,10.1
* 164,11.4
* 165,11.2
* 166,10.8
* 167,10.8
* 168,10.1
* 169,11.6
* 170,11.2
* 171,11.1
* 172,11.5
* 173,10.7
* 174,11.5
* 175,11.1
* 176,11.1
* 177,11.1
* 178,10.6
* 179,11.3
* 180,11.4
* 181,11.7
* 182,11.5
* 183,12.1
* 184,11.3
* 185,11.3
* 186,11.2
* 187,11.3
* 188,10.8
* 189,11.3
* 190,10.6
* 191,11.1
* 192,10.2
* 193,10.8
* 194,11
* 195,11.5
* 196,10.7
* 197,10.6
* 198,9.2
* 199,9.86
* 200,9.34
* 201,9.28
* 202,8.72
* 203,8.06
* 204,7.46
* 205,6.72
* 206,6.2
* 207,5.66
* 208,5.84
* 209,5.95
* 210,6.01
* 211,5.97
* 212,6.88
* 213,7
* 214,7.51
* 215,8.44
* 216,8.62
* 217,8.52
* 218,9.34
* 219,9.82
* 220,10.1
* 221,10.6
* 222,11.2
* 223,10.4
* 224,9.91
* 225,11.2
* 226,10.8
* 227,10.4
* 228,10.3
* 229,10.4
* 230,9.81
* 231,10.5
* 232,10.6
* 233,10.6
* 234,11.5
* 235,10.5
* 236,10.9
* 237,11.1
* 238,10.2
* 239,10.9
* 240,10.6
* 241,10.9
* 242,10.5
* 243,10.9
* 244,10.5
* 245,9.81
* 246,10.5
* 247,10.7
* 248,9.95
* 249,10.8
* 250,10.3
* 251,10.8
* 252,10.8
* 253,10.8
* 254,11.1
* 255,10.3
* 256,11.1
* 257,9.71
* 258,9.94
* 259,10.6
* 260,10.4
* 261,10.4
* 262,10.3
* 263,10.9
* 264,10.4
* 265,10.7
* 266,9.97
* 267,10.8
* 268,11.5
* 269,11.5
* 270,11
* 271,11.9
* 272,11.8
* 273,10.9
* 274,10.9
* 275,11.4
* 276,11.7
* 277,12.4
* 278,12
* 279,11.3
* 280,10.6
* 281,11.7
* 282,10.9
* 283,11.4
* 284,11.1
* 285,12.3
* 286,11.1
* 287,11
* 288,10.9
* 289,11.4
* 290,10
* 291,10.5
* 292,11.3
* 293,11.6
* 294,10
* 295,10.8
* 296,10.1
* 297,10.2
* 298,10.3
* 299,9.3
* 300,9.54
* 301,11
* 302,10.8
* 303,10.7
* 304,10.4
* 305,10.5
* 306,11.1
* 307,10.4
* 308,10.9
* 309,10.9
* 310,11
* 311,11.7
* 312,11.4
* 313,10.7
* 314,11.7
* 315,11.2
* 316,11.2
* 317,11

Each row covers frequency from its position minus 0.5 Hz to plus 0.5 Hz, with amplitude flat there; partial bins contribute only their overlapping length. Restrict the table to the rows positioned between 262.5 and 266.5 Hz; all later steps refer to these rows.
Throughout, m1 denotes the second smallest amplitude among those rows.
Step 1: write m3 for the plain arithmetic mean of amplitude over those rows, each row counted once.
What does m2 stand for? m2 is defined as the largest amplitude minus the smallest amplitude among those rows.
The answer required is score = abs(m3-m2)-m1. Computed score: -0.84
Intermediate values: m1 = 10.4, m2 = 0.93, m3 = 10.5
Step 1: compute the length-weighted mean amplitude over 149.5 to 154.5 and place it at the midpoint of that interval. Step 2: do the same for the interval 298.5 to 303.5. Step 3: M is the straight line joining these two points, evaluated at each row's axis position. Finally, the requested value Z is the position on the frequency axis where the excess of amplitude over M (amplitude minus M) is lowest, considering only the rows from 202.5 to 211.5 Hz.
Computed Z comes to 207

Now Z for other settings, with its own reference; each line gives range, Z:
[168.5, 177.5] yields 173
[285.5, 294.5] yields 294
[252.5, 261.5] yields 257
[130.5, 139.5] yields 133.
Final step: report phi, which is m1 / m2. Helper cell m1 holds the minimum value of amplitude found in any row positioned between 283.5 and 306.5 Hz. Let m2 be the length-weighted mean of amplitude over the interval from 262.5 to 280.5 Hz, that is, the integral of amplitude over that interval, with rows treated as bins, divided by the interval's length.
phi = 0.830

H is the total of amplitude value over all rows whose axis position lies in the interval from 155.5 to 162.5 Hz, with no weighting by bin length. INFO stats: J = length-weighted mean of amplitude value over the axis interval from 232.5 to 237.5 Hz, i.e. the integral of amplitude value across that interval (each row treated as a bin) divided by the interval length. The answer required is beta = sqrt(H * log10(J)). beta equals 9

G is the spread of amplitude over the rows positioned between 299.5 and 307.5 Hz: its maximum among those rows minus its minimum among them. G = 1.6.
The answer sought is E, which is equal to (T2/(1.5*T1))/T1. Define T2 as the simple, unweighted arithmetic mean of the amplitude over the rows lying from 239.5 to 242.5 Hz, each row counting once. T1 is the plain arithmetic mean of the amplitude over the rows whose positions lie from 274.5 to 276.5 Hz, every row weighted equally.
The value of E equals 0.053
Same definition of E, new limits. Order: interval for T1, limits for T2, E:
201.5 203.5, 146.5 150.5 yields 0.096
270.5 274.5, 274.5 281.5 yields 0.060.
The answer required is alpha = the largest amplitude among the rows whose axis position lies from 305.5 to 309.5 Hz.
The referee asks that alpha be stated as 11.1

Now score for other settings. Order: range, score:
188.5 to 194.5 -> -0.87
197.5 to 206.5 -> -2.06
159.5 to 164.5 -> -0.96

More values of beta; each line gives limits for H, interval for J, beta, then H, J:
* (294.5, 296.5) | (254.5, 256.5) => 5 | 21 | 10.7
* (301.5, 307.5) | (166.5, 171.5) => 8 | 64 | 11.0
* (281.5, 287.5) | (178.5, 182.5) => 8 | 68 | 11.5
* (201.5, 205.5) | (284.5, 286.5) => 6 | 31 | 11.7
